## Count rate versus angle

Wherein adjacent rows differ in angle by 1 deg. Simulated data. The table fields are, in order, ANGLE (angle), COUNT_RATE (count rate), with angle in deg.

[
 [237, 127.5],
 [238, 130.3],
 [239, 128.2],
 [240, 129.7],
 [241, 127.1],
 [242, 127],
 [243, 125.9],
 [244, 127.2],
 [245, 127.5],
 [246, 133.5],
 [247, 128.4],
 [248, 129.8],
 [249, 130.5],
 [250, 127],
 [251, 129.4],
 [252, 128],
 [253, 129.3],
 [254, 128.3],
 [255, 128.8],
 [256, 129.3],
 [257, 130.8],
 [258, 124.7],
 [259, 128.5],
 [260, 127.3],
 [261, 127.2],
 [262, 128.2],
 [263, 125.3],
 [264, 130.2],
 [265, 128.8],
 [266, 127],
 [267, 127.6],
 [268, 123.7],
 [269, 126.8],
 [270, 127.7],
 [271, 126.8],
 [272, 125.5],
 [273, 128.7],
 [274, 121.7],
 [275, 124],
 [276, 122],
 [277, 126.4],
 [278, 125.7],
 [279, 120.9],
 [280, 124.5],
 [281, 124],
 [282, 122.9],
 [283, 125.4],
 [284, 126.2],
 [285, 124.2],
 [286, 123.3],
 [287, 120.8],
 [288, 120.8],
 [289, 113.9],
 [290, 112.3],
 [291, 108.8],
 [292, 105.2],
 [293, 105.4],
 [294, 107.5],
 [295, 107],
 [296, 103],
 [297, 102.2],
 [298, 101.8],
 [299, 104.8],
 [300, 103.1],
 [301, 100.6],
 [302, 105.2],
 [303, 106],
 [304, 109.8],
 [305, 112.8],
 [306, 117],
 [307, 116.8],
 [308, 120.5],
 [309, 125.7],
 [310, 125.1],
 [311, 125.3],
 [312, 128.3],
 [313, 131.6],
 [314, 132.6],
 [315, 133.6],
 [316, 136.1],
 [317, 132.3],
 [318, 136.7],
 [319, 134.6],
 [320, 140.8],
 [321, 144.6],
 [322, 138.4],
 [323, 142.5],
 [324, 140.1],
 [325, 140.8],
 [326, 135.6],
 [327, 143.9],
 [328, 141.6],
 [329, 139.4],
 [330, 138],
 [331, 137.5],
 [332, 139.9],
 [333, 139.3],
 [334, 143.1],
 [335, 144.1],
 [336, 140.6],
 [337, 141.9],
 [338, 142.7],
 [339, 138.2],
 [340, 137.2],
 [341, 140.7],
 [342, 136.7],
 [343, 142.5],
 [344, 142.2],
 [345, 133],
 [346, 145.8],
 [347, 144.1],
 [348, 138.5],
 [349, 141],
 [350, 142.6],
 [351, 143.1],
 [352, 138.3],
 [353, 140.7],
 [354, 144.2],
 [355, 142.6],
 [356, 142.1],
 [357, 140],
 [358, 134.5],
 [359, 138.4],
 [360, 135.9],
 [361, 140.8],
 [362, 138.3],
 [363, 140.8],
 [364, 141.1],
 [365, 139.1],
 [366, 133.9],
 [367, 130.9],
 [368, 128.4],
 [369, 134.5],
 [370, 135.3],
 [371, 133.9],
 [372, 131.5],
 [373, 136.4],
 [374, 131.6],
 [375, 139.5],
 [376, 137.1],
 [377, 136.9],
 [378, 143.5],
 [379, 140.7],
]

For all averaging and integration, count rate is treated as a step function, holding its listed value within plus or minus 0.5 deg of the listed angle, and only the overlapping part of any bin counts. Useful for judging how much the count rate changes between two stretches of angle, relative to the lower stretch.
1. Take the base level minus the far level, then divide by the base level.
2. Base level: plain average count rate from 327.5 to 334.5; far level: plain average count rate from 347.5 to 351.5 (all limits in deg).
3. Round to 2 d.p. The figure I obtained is -0.01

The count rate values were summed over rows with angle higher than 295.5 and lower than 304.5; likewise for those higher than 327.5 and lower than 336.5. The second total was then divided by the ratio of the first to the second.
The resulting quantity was 1705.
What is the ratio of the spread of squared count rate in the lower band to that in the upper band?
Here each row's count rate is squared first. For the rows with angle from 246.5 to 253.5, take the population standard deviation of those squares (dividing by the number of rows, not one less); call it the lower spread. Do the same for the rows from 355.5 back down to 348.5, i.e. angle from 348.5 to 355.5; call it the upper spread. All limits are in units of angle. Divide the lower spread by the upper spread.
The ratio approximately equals 0.55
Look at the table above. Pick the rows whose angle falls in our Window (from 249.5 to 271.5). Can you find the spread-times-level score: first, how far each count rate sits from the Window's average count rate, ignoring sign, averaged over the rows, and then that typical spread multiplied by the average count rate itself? 166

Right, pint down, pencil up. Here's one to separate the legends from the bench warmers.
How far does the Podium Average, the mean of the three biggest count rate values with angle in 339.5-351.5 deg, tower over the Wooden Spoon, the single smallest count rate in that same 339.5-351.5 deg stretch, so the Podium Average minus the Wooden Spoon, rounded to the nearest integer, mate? 11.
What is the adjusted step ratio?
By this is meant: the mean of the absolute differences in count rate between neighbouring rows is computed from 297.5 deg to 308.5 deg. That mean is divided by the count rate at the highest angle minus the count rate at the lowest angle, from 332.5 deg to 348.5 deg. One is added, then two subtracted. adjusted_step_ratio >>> -4.4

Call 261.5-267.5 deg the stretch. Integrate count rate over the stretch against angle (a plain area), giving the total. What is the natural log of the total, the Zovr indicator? 6.6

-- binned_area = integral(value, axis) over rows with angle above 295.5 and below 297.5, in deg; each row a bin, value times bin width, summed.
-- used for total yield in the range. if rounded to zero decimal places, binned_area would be 205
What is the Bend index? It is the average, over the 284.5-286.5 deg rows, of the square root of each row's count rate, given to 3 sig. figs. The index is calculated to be 11.1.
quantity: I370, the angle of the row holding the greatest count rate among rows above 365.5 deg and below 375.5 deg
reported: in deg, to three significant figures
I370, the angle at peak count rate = 375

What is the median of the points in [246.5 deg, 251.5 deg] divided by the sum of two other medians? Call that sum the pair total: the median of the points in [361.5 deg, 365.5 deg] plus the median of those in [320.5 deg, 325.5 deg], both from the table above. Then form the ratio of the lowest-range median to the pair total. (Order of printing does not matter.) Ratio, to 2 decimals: 0.46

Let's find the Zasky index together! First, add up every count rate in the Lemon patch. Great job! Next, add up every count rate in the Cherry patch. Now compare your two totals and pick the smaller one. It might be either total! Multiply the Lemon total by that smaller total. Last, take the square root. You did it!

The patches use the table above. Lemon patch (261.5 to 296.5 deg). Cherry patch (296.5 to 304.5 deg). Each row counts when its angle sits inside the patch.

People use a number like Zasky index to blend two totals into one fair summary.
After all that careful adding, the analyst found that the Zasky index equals 1880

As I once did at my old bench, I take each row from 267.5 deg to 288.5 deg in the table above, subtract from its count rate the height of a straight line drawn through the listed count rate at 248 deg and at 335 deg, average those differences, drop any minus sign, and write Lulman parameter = 10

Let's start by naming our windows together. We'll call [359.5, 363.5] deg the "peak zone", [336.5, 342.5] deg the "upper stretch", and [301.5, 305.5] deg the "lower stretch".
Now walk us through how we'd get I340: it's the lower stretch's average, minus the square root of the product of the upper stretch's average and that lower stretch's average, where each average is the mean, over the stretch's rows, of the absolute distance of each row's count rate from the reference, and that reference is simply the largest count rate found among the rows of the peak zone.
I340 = 23.9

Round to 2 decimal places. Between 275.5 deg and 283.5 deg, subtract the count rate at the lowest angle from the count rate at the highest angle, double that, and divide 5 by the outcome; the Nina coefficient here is 0.74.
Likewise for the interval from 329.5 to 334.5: 0.49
